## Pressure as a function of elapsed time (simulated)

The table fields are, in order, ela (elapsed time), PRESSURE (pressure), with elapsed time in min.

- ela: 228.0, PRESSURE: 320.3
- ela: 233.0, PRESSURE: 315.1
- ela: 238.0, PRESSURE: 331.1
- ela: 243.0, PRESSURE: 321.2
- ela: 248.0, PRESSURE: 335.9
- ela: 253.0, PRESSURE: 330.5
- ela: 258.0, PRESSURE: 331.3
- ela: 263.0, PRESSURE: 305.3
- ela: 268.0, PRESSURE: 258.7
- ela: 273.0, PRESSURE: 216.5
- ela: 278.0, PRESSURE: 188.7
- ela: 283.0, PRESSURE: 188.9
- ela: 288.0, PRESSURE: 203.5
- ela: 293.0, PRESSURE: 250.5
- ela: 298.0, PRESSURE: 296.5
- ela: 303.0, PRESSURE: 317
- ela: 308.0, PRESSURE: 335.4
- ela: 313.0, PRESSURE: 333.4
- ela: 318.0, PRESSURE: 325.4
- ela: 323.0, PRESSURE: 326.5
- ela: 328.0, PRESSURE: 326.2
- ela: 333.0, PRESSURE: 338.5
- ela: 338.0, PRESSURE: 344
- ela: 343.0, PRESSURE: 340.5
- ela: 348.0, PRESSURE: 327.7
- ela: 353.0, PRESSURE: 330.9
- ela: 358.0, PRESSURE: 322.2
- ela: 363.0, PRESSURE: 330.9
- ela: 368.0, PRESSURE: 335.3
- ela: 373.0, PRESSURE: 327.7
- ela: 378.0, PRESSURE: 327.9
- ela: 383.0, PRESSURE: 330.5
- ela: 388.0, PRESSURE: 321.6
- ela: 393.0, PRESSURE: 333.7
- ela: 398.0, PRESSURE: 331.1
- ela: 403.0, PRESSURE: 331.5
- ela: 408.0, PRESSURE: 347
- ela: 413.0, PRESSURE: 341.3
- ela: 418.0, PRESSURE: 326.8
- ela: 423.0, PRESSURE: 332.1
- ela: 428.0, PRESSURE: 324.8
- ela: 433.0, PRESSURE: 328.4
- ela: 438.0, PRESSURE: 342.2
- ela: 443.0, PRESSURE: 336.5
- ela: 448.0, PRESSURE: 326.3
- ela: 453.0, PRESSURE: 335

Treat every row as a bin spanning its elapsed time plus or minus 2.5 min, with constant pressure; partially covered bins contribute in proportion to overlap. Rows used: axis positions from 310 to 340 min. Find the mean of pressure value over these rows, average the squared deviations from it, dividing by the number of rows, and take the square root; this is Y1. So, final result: 7.0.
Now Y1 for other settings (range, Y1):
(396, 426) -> 6.9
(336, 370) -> 6.9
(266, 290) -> 25.9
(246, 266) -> 12.0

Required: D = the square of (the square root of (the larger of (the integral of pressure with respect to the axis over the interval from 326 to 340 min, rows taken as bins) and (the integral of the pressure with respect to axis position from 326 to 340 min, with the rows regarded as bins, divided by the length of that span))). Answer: 4708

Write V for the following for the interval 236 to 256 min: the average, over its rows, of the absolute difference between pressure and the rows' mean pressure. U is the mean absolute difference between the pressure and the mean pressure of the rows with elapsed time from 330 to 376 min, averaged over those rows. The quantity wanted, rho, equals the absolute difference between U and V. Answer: 1.5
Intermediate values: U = 6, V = 4.2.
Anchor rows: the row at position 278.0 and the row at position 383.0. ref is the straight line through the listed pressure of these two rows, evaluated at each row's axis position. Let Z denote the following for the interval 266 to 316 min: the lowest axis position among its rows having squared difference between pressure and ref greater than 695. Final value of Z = 268.0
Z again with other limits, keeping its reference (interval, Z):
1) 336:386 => 338.0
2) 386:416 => 413.0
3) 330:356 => 333.0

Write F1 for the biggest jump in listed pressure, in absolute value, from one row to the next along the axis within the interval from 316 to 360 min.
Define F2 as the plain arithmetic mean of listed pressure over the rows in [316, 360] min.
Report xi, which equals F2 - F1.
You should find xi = 319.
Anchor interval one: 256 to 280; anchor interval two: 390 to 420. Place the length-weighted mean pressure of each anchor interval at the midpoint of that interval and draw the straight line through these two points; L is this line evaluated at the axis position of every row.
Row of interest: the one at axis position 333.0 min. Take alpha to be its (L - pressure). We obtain -43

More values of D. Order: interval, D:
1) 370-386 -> 5259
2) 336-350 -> 4725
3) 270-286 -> 3202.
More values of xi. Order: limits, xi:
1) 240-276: 253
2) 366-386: 323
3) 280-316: 228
